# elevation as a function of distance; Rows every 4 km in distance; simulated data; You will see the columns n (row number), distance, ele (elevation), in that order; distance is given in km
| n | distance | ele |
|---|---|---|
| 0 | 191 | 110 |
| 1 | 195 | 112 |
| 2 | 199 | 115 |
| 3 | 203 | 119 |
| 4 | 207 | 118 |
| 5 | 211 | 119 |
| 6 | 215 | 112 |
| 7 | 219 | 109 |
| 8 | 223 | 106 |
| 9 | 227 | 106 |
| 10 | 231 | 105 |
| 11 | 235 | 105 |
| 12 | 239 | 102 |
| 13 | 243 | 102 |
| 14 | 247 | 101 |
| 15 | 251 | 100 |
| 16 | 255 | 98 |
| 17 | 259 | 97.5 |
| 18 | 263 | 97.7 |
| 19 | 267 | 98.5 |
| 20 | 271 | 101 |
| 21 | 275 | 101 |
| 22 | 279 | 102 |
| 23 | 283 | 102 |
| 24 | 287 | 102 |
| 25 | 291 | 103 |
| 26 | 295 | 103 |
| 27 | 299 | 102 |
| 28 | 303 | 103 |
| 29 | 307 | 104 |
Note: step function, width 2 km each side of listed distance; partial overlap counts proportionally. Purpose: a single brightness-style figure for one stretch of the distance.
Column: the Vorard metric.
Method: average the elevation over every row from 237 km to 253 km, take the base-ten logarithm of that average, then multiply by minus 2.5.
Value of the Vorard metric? -5.013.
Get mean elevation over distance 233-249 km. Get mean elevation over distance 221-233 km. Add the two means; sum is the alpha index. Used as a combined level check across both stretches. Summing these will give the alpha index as 208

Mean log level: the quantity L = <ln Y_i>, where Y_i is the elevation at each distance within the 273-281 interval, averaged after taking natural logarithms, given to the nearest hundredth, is 4.62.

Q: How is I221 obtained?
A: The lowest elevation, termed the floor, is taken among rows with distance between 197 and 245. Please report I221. 102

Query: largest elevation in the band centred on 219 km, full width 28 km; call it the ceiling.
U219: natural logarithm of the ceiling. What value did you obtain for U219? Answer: 4.78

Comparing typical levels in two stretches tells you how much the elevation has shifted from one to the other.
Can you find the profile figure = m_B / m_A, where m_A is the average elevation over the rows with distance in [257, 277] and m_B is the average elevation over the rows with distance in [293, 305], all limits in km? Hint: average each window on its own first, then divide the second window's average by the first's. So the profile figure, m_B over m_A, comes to 1.04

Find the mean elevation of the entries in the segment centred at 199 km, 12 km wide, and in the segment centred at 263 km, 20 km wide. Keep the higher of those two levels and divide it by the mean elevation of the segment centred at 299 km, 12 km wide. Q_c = 1.12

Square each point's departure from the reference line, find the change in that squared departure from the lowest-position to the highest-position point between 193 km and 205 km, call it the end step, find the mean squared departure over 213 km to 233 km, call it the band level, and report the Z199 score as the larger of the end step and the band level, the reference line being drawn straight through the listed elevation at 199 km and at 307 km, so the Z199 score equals 29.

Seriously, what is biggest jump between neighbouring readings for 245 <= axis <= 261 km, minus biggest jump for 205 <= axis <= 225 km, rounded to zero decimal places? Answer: -5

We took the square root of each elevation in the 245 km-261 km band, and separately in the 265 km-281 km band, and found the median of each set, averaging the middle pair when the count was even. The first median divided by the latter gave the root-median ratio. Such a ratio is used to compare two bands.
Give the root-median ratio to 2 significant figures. 0.99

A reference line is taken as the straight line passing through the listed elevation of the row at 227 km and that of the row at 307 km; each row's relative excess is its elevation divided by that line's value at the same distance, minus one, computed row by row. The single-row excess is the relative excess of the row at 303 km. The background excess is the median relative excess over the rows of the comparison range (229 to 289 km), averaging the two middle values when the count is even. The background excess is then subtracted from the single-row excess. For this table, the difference 0.03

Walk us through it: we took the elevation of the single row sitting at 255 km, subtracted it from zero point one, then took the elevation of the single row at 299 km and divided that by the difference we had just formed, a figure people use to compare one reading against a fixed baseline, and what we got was -1.04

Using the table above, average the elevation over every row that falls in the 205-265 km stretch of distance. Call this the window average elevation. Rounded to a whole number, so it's 105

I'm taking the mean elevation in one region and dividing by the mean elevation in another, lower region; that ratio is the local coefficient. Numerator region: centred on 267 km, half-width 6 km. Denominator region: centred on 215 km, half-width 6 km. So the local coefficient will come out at 0.87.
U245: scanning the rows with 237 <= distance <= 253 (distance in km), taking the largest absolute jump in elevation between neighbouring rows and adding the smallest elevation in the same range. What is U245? 101.0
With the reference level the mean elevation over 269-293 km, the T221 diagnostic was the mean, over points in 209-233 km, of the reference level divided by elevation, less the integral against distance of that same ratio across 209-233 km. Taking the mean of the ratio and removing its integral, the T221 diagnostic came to -21.4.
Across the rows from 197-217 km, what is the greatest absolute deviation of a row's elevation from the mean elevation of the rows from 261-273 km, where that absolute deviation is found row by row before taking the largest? 20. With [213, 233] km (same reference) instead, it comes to 13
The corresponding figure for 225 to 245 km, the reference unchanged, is 7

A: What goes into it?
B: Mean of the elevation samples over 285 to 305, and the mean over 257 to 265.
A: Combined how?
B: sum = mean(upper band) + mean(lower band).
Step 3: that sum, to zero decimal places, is 200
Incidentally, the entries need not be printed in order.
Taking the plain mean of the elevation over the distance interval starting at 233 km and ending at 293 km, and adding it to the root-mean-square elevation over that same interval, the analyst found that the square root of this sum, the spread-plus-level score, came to 14.2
